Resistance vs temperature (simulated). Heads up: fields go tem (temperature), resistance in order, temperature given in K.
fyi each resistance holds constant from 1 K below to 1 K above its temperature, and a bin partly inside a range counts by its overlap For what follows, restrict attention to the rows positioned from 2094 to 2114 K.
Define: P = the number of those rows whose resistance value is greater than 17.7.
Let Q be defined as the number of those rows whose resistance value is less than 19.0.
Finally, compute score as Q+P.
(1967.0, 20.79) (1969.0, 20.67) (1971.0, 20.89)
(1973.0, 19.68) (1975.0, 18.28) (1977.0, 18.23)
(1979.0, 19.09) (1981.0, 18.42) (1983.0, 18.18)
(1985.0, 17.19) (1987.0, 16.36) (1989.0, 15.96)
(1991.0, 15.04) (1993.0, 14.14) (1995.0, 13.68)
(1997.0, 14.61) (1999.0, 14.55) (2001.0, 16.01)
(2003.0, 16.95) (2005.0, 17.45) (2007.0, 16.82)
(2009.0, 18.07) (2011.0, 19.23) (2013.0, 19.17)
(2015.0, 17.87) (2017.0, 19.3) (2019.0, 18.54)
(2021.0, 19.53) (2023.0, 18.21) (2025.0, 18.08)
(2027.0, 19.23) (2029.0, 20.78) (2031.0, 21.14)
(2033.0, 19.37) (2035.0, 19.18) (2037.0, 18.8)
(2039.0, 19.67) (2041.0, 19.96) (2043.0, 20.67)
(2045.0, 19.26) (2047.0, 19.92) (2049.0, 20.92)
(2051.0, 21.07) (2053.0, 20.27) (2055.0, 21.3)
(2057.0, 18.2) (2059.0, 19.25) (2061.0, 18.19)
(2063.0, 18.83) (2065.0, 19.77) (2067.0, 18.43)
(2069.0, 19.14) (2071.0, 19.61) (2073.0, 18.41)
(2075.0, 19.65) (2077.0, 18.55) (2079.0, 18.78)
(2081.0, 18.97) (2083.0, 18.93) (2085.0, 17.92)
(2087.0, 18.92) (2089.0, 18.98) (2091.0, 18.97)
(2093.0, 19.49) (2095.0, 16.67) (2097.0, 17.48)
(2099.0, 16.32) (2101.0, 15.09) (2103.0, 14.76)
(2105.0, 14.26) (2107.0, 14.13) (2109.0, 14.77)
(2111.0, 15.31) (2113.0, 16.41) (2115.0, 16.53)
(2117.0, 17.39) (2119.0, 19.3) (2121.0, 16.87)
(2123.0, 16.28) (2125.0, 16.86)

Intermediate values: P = 0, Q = 10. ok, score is 10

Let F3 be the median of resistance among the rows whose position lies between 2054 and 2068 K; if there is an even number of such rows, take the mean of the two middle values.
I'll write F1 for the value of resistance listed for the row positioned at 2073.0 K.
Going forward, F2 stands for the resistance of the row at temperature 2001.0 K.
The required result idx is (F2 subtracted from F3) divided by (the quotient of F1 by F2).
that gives 2.5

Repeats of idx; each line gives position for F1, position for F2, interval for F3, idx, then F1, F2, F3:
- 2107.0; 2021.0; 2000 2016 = -2.6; 14.13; 19.53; 17.7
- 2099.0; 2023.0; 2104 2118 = -3.2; 16.32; 18.21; 15.3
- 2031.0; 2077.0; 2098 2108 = -3.3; 21.14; 18.55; 14.8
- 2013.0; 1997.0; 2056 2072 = 3.3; 19.17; 14.61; 19.0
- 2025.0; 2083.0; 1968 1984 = -0.2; 18.08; 18.93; 18.8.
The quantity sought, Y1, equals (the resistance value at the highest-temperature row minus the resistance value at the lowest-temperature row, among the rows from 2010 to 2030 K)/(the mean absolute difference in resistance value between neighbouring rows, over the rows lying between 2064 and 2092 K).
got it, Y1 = 2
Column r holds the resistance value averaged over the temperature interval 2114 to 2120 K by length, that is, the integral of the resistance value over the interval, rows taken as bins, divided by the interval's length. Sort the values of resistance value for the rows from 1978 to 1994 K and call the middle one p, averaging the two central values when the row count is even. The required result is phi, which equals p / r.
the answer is 0.95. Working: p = 16.8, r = 17.7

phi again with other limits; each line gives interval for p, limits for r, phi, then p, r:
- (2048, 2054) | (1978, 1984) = 1.13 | 20.9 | 18.6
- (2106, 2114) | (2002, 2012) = 0.85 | 15.0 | 17.7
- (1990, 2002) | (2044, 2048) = 0.74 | 14.6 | 19.6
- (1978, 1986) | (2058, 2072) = 0.96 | 18.3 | 19.0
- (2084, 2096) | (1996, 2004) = 1.22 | 18.9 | 15.5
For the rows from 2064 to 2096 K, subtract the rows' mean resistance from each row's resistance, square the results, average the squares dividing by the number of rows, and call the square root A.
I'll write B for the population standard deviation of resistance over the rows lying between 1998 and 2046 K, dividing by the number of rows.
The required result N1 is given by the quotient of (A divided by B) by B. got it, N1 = 0.33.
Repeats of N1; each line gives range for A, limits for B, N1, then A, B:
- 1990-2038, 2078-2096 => 3.28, 2.1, 0.8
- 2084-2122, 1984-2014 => 0.62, 1.7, 1.7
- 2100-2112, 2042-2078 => 0.44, 0.4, 1.0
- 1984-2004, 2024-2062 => 1.12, 1.1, 1.0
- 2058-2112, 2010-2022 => 5.68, 1.8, 0.6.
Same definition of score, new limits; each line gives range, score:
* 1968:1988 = 14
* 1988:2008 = 10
